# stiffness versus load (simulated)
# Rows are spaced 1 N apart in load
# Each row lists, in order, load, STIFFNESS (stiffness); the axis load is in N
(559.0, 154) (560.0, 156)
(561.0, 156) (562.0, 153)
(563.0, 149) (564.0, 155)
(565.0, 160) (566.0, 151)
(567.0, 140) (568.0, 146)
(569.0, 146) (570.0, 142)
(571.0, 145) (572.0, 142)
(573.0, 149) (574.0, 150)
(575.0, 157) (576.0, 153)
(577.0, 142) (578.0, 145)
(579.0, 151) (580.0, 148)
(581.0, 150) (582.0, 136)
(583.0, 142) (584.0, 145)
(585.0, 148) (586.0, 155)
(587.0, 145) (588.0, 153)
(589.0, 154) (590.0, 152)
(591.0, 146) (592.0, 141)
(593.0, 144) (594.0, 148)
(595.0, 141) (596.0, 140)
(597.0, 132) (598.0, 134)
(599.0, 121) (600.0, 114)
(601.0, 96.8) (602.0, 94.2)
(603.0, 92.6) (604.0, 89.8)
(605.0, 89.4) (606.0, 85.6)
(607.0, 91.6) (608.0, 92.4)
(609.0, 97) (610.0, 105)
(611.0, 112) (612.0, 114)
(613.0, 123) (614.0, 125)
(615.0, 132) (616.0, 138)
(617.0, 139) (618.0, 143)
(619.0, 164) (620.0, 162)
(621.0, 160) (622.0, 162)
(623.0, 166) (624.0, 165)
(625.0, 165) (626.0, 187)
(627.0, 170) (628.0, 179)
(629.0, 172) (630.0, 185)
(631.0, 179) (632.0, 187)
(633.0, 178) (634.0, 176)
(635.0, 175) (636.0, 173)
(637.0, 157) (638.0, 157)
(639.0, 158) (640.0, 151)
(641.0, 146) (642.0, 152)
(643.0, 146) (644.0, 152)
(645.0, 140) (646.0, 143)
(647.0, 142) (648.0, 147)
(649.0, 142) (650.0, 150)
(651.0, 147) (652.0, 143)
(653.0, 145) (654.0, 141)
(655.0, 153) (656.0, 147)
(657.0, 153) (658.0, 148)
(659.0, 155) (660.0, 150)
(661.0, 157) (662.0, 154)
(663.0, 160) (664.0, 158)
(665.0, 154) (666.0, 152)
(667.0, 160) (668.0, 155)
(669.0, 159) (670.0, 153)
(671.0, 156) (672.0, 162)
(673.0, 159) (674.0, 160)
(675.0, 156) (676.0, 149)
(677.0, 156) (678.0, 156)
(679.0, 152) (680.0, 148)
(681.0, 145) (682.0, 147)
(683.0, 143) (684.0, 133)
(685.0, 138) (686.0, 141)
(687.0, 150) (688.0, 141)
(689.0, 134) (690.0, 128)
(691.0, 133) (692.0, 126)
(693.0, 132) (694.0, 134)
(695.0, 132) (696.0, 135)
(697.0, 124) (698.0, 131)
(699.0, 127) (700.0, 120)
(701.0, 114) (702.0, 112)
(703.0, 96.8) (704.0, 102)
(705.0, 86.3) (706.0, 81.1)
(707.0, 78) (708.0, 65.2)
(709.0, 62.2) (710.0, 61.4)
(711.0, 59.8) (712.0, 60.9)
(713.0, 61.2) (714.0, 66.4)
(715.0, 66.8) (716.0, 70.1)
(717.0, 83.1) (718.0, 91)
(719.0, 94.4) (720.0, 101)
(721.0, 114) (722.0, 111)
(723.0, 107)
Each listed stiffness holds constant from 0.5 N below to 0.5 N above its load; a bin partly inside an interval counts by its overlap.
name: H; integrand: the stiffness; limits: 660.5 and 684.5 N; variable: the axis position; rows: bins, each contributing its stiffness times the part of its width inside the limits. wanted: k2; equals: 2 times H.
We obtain 7368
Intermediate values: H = 3684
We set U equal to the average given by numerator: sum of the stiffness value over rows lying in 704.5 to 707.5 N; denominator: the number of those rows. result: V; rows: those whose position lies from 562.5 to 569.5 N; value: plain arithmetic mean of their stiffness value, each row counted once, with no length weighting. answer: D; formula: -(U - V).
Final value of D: 68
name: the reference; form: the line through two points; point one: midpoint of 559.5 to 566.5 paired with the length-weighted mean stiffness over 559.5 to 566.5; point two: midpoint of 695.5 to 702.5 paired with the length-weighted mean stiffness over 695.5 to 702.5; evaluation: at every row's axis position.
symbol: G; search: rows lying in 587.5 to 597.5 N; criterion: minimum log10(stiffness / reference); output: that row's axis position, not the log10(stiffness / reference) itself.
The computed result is 597.0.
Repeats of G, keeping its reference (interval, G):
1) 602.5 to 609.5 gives 606.0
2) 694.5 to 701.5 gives 701.0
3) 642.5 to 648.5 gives 645.0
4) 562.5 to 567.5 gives 567.0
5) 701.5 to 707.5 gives 707.0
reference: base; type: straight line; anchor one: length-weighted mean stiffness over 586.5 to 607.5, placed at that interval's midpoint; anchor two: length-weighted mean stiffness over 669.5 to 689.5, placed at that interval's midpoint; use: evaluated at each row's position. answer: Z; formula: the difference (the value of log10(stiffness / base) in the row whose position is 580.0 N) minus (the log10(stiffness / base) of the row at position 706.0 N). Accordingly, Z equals 0.4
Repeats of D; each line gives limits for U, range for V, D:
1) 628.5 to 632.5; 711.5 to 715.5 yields -117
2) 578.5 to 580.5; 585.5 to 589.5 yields 2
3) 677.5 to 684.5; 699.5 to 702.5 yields -31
